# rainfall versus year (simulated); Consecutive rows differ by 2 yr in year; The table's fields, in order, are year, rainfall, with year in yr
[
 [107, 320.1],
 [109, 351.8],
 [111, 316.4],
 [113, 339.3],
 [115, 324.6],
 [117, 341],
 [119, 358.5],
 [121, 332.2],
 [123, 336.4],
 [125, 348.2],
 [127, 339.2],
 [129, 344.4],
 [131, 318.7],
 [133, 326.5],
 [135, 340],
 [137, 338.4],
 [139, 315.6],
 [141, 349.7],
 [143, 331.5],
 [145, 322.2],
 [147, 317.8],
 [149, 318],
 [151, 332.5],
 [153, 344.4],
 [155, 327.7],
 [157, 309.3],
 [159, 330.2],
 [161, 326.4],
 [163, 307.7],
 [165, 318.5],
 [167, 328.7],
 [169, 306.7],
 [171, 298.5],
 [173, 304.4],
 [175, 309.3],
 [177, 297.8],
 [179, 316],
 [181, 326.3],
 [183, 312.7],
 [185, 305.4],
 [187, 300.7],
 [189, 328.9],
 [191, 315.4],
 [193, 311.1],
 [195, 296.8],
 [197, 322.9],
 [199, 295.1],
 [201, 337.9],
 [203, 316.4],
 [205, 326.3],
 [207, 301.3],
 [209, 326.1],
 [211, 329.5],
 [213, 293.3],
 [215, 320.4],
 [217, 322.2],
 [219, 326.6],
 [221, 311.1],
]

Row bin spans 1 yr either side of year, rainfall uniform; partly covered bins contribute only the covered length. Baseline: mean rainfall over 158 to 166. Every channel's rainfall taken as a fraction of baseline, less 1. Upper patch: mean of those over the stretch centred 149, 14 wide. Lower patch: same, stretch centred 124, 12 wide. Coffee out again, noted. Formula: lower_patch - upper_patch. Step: 0.048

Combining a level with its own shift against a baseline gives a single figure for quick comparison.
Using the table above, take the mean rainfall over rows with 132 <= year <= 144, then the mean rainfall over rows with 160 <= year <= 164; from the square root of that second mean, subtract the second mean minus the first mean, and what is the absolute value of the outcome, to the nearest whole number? 34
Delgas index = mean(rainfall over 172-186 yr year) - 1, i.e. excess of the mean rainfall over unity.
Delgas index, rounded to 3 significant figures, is 309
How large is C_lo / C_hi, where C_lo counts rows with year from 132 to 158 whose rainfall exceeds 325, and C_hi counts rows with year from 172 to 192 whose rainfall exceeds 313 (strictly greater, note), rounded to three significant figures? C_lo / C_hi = 2.00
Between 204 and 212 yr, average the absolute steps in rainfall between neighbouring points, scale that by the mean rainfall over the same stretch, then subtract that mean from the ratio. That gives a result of -321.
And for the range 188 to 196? -313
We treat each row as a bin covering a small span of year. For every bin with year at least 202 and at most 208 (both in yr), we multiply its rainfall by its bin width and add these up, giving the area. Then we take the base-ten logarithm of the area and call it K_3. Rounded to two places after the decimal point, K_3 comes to 3.28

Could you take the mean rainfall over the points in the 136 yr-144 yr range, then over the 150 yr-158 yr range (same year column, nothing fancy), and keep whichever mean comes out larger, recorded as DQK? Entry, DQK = 334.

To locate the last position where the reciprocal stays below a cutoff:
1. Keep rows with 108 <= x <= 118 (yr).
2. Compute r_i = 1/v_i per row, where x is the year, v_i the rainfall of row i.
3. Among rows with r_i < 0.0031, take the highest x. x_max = 117 yr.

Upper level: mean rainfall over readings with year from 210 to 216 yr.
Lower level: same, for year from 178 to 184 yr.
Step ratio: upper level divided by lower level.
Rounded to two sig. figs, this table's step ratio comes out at 0.99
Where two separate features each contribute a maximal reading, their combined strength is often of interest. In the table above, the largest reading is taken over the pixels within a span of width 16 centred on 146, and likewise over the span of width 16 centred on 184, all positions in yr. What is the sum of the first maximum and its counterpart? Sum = 679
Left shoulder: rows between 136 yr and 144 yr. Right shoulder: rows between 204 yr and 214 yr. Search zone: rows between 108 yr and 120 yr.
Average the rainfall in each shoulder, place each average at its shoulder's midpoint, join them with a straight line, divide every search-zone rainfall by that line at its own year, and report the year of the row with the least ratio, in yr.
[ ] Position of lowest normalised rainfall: 111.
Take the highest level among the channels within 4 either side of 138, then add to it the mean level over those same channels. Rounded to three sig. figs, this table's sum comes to 686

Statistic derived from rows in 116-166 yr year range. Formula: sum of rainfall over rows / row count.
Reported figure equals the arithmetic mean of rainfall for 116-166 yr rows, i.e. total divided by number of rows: 331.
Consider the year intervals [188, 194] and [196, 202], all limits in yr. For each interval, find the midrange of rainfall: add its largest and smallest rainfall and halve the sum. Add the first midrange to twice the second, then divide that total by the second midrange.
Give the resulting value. 3.01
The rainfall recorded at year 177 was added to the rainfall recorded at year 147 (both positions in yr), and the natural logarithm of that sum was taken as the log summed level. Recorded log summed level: 6.423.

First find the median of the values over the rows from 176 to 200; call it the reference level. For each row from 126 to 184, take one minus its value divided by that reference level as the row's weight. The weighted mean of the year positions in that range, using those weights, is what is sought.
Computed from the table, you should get 141.7 yr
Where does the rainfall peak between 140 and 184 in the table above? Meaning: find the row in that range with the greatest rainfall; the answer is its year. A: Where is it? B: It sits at 141 yr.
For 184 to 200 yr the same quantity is 189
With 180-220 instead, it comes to 201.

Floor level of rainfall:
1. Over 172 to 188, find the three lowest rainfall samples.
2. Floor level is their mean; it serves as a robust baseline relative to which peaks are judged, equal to 301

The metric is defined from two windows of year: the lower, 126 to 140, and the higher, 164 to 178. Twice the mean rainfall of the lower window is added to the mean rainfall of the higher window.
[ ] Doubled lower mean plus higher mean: 973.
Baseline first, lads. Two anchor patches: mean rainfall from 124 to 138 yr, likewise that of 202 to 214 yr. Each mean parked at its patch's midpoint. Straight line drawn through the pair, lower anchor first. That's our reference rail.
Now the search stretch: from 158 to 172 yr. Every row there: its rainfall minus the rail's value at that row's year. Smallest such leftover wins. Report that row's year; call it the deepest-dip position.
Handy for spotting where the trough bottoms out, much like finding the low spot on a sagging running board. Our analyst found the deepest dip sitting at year 171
